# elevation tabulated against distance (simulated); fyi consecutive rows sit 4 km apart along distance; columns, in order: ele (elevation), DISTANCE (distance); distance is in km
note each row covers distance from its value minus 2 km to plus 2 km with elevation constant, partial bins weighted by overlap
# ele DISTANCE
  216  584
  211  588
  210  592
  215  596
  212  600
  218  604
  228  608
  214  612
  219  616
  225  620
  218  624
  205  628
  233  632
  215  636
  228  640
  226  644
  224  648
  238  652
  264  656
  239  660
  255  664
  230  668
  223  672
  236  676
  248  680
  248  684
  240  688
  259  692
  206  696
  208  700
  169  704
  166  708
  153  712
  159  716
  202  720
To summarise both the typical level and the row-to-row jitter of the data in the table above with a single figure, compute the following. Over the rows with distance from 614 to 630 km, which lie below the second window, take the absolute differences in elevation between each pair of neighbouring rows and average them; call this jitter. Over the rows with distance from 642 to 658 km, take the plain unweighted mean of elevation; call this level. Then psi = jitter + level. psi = 247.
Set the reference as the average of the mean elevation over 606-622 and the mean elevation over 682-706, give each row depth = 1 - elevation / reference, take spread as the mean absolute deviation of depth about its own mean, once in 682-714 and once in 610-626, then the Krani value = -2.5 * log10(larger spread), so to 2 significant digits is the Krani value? 2.1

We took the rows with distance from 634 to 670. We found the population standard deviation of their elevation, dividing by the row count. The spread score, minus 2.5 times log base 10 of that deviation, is -2.9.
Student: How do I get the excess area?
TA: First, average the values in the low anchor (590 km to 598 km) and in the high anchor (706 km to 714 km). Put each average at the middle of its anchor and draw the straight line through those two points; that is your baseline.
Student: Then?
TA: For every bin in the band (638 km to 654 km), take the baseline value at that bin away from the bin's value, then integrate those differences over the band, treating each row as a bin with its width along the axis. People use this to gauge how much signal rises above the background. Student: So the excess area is 644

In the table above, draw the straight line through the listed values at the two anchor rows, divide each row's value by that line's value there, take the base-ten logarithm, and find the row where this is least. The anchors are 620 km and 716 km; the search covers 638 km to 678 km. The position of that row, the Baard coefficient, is 640 km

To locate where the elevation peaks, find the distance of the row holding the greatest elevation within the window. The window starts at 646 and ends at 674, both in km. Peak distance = 656 km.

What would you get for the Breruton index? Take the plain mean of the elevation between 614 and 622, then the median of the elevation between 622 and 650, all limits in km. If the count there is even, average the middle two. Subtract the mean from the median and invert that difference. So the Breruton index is 0.50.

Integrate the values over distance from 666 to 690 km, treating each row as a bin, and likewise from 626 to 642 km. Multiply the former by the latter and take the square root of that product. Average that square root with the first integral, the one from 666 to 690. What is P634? 5091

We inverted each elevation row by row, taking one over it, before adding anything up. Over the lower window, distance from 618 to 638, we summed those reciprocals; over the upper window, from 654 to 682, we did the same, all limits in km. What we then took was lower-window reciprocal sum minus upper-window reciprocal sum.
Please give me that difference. -0.0061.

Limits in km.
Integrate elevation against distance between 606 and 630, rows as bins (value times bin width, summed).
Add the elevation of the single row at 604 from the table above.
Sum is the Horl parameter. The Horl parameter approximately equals 5454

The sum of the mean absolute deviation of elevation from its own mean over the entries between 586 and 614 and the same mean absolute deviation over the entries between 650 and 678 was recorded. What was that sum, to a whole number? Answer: 15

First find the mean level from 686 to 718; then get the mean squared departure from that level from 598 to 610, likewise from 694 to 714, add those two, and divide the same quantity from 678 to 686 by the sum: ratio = 2.1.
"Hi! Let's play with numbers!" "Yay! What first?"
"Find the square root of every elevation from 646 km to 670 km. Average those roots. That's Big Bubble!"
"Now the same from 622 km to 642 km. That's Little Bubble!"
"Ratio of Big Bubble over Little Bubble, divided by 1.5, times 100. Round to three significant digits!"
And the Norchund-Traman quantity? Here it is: 69.9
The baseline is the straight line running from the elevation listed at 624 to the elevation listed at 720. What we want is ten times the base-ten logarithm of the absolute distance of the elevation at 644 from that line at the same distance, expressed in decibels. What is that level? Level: 10.5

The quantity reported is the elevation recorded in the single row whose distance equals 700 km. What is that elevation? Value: 208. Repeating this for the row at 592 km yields 210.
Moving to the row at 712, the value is 153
